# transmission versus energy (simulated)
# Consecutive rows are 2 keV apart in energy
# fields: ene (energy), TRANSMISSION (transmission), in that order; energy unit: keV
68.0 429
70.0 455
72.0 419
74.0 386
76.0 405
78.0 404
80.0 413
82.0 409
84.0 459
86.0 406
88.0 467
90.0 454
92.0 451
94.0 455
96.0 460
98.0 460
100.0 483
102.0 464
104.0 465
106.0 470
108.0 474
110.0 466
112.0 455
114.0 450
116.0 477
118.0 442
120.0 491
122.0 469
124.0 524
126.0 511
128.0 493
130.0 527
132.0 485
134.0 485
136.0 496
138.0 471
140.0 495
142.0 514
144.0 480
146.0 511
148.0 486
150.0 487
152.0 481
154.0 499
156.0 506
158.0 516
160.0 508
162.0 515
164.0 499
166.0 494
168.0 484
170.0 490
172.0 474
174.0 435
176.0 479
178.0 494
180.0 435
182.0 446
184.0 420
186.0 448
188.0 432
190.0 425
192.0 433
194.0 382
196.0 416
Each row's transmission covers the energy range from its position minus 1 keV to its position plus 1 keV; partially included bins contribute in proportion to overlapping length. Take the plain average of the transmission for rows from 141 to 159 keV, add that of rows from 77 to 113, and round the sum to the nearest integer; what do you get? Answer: 949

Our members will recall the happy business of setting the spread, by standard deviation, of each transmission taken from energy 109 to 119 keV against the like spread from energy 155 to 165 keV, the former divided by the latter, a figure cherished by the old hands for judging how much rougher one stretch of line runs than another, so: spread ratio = 2.0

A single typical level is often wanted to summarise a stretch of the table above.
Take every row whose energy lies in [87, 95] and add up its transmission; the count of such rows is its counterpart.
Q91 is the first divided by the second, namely 457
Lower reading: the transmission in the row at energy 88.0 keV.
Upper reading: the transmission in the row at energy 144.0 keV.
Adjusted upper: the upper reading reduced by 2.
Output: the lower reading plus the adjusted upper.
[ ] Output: 945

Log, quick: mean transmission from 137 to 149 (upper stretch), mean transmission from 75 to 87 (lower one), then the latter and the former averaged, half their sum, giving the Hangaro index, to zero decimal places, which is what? 454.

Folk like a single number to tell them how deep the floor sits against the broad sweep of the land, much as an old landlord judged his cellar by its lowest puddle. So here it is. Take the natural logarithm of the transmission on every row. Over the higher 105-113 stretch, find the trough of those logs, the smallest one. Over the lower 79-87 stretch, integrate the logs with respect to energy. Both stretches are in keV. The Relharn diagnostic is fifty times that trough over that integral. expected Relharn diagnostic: 6.33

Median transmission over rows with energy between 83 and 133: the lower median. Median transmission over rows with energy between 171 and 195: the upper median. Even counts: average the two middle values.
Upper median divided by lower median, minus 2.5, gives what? -1.57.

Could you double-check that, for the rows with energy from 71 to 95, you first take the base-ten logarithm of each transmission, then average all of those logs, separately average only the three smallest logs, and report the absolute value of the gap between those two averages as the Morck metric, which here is 0.030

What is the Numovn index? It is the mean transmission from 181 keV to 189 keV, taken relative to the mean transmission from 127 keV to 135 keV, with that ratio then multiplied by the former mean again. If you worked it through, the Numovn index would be 383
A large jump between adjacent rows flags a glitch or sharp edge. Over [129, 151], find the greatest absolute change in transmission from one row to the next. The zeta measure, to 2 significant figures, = 42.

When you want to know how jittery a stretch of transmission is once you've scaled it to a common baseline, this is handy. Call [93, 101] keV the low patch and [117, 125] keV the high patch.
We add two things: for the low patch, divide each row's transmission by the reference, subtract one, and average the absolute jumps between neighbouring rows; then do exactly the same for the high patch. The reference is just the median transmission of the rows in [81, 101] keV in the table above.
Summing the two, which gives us 0.112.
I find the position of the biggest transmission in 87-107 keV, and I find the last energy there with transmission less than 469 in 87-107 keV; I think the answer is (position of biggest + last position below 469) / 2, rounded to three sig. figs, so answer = 102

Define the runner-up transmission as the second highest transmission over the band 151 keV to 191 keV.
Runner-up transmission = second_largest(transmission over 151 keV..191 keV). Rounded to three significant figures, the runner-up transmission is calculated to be 515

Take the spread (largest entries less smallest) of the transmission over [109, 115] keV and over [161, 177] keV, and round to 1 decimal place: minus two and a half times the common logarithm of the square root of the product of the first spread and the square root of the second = -2.7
